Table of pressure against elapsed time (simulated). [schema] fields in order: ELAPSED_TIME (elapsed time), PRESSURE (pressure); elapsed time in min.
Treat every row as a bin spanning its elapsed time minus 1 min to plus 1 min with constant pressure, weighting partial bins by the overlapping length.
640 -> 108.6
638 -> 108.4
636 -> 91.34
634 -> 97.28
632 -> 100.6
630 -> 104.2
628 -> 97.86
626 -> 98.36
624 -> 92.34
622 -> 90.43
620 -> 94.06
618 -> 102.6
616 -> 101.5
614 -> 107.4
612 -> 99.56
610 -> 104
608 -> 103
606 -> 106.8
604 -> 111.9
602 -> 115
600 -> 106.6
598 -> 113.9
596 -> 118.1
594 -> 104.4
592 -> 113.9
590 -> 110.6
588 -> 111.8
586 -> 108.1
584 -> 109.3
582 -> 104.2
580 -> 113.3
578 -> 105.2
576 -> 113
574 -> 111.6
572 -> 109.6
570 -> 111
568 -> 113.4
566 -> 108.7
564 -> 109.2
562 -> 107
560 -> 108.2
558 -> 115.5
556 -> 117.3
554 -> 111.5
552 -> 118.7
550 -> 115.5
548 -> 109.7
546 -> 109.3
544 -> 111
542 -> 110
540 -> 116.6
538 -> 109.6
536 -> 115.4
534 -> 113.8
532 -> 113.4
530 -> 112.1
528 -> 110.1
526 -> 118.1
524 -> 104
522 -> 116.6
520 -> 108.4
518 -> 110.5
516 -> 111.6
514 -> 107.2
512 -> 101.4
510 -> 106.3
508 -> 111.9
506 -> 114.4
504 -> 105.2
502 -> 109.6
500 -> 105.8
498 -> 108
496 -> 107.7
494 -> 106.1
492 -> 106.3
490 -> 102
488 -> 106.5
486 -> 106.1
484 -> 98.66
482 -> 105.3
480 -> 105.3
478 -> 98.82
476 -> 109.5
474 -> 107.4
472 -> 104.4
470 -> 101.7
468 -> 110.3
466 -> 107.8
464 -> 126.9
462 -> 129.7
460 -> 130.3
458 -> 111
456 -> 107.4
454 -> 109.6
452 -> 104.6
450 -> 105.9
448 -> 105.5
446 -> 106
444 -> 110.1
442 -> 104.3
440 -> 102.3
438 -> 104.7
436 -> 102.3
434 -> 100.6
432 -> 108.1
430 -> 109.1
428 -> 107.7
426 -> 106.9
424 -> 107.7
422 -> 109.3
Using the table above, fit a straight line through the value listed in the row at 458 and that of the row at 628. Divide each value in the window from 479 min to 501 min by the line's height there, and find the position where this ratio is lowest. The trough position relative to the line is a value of 484 min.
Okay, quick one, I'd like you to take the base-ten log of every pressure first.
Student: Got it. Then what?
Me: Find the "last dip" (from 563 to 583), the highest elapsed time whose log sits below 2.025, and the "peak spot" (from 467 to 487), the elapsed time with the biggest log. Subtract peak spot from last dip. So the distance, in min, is 114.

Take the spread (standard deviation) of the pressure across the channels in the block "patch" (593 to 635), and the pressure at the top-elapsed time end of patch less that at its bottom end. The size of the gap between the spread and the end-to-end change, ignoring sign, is 14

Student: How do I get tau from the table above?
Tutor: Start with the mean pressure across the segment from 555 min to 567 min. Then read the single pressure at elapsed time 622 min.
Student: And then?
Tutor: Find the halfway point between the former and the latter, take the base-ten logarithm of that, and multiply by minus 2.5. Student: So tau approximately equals -5.01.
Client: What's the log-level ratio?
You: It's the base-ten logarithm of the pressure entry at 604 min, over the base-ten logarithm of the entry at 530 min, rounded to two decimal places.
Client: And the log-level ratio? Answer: 1.00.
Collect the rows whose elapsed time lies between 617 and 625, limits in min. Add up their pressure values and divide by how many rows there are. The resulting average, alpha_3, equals 95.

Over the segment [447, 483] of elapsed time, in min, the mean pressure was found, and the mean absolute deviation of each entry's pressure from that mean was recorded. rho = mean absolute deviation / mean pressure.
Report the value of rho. 0.058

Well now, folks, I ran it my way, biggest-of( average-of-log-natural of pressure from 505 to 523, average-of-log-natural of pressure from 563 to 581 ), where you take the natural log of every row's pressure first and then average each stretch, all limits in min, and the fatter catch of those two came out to 4.705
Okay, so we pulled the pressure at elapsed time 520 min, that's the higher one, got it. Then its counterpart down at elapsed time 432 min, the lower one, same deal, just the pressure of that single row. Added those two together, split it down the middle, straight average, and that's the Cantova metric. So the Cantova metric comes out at 108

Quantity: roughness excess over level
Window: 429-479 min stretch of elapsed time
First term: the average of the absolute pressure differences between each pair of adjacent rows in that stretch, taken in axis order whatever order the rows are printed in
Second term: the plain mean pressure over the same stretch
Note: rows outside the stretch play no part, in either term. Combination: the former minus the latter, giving -104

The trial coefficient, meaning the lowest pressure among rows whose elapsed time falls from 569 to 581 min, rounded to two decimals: 105.20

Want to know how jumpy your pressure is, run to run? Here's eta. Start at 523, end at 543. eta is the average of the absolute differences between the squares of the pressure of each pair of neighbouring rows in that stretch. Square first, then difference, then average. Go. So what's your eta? 1171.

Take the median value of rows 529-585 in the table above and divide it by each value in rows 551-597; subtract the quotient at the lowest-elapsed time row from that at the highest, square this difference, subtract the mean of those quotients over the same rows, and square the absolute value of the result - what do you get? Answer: 1.01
